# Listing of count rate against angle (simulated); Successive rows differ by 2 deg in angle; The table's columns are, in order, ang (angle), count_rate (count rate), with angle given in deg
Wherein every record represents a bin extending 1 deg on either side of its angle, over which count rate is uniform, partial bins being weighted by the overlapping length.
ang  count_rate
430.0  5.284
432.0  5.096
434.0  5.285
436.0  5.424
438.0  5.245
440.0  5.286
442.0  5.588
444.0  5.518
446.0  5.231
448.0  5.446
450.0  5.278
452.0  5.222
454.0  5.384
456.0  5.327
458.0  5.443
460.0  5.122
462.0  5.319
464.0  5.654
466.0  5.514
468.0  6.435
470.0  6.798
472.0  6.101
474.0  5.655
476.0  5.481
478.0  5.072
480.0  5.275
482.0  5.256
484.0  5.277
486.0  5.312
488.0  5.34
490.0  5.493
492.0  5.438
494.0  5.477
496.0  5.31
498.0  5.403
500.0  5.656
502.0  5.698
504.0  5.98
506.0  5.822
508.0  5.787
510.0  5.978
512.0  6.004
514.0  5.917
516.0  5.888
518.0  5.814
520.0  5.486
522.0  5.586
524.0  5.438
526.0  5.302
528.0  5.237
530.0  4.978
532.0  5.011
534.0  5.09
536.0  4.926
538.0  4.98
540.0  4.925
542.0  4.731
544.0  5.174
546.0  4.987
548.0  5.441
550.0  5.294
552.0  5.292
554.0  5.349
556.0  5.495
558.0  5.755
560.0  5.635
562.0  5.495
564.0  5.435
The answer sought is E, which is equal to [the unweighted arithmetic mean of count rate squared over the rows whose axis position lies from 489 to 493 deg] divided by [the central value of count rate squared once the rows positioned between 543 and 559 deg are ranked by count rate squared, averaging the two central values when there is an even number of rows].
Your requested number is 1.05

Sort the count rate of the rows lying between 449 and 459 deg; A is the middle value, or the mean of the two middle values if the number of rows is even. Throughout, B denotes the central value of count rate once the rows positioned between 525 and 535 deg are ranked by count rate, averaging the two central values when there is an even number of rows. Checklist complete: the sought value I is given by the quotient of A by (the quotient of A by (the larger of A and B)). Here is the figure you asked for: 5.33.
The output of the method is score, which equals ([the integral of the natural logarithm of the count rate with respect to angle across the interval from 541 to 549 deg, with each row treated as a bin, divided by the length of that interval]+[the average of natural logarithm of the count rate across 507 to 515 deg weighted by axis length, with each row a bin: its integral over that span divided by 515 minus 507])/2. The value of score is 1.70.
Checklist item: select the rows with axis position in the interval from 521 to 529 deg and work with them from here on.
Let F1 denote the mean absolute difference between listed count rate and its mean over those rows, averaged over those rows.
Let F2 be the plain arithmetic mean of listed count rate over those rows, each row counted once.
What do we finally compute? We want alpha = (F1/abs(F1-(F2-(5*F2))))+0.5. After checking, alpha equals 0.5056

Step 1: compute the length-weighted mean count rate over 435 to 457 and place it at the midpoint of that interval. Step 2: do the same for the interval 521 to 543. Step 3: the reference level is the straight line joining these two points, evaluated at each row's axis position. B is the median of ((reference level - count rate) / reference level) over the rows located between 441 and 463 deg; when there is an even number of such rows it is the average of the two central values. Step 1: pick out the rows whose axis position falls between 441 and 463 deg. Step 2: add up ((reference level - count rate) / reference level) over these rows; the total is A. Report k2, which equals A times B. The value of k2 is 0.000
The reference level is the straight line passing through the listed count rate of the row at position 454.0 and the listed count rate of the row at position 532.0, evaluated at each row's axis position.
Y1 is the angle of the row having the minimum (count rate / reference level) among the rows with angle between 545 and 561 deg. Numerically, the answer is 546.0 deg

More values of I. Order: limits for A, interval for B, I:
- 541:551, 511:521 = 5.89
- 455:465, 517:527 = 5.49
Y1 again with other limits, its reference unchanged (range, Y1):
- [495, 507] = 496.0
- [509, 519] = 518.0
